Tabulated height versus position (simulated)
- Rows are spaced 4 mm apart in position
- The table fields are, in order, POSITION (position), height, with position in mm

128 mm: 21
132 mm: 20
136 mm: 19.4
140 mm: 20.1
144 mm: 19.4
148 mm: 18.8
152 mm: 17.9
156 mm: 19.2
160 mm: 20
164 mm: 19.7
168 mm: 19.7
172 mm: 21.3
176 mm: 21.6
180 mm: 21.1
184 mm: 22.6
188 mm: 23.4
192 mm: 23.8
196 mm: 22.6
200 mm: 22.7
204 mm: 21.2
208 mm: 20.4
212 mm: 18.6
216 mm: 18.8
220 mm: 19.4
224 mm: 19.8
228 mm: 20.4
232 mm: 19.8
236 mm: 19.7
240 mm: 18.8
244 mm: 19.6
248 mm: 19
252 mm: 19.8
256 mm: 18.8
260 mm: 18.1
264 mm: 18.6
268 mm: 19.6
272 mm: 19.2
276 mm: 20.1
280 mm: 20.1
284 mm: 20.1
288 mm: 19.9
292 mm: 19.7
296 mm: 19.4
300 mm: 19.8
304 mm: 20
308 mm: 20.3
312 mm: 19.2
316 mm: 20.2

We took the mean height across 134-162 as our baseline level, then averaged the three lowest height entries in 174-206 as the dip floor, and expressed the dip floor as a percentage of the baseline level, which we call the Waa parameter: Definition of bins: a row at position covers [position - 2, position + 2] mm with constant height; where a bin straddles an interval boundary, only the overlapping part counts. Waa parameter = 111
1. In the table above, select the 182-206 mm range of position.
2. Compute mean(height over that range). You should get 22.7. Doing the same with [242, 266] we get 19.0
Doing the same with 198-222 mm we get 20.2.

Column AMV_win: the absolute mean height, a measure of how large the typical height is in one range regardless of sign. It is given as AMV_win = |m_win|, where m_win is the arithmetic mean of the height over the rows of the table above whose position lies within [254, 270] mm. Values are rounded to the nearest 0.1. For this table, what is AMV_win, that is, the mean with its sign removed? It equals 18.8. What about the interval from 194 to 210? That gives 21.7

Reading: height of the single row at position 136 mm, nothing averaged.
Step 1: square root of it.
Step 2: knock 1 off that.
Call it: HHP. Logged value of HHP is 3.40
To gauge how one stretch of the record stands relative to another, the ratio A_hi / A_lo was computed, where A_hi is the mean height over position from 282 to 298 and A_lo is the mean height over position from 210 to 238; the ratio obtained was 1.01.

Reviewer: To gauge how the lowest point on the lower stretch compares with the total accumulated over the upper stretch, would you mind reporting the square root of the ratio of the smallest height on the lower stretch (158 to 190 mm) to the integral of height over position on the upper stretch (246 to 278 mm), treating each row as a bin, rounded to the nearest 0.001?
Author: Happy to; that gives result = 0.179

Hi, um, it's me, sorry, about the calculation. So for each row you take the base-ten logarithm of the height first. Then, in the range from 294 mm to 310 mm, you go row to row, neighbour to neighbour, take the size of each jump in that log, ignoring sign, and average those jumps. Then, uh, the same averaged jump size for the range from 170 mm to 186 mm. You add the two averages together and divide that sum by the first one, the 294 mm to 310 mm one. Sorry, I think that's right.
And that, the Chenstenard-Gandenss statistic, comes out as 3.3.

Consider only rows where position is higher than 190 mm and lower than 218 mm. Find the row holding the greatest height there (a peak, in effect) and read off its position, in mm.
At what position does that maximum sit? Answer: 192 mm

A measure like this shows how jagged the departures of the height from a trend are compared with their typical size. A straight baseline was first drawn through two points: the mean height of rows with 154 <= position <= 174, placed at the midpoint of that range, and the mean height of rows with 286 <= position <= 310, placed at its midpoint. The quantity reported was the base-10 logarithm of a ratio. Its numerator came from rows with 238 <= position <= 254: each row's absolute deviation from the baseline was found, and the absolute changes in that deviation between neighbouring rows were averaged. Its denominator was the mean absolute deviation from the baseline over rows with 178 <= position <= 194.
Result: -0.6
